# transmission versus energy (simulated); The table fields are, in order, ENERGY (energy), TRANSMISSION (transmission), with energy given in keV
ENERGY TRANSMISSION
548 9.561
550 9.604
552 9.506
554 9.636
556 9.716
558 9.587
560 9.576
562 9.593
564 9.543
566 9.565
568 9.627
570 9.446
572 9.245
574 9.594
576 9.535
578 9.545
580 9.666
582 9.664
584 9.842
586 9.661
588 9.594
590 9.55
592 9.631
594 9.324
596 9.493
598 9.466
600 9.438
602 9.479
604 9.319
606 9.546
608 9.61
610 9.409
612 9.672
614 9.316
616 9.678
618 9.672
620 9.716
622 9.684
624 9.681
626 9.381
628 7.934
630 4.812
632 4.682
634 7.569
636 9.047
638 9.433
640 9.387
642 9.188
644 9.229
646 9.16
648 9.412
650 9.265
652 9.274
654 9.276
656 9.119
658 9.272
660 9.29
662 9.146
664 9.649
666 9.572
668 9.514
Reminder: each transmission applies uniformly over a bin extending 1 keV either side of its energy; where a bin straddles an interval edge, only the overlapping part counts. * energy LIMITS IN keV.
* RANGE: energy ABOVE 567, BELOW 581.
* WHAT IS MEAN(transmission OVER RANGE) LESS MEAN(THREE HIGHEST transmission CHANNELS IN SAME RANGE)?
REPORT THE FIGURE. -0.11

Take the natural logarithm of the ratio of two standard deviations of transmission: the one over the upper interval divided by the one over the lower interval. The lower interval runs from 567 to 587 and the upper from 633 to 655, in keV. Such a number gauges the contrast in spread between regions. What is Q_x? 1.2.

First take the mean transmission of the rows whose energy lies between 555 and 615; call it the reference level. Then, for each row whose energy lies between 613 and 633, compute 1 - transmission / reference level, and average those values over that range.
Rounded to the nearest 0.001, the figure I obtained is 0.114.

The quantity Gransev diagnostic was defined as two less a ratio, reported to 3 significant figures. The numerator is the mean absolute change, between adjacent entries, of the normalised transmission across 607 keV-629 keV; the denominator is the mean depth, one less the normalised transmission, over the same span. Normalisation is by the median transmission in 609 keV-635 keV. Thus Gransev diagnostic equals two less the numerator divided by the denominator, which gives 15.1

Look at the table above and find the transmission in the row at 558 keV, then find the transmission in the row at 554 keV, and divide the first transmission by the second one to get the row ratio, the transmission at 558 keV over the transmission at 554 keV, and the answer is 0.995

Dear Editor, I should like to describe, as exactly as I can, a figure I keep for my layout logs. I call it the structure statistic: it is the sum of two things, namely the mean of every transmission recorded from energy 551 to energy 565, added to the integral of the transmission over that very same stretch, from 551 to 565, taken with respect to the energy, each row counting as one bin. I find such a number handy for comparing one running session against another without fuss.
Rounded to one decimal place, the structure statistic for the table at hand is 143.9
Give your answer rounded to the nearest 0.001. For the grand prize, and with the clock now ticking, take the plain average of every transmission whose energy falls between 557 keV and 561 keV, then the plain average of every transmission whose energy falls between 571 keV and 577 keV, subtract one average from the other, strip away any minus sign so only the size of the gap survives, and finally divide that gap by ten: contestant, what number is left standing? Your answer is 0.012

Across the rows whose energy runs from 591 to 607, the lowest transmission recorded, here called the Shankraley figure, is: 9.319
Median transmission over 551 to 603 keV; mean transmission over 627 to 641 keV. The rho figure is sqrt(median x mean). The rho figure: 8.50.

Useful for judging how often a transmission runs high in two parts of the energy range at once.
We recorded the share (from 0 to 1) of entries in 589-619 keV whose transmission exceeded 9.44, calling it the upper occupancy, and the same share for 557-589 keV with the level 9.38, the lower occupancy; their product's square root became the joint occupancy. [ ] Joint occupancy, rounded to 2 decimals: 0.79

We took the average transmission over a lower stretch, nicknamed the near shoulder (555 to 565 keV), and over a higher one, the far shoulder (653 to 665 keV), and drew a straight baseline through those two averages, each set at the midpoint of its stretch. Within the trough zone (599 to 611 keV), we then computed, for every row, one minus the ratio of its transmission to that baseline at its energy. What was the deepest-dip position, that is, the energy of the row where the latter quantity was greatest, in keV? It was 604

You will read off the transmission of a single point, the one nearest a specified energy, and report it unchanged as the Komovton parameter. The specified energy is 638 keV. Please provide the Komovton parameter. 9.433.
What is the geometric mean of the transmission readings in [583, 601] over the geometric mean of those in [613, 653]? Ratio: 1.11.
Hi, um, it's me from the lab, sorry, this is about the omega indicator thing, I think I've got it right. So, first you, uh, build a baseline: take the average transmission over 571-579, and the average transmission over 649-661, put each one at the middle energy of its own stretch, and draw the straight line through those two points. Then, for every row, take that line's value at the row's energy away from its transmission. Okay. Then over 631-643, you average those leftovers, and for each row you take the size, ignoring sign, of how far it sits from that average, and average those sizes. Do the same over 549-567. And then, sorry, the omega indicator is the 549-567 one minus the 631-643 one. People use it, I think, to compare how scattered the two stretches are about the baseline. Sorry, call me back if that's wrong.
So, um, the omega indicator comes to -1.4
